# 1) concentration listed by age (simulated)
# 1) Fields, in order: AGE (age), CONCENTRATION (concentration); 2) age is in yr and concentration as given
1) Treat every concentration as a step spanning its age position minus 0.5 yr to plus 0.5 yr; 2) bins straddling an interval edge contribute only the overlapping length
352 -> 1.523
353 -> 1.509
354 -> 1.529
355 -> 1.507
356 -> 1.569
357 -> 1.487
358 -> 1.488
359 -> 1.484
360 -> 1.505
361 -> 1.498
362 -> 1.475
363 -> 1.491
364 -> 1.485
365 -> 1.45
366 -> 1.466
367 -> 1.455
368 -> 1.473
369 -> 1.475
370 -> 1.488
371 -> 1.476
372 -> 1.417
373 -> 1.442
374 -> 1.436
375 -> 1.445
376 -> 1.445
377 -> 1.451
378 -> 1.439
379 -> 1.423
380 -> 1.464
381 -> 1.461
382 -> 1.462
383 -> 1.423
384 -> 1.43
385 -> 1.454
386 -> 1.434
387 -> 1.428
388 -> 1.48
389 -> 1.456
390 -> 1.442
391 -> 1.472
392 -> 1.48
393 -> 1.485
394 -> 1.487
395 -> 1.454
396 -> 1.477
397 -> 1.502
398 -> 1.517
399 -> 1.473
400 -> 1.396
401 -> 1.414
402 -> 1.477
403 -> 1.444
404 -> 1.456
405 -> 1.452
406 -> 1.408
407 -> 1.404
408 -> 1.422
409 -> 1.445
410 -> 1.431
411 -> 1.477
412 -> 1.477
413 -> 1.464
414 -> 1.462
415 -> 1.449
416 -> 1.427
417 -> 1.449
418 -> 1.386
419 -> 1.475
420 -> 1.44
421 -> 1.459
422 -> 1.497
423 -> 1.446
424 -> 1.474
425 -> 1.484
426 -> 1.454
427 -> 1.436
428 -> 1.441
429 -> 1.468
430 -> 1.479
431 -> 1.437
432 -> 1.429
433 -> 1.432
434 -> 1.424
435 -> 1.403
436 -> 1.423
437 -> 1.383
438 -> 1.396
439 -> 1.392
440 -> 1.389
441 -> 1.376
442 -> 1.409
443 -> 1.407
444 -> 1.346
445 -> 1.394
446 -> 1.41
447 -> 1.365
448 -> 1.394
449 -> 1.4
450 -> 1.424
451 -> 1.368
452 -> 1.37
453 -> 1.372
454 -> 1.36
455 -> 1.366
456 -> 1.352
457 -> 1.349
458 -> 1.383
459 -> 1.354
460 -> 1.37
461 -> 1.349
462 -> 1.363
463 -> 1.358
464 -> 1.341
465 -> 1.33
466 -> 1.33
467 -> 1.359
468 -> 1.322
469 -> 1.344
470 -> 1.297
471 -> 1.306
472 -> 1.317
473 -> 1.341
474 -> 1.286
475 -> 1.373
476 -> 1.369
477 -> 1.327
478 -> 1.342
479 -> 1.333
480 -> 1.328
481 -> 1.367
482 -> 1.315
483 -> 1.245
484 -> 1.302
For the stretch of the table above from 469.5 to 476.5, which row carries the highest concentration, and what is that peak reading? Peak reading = 1.373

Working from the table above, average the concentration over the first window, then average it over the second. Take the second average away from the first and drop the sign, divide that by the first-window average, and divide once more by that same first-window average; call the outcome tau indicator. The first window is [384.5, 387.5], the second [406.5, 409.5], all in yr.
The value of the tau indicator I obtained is 0.01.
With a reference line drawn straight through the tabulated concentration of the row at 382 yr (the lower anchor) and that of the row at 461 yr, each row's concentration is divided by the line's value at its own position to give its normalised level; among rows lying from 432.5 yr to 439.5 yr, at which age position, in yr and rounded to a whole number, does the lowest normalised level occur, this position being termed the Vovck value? 437 yr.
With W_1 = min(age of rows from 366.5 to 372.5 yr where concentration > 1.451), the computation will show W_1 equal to 367 yr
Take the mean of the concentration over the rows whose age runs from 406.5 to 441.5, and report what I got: 1.44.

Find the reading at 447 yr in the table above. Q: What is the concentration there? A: 1.365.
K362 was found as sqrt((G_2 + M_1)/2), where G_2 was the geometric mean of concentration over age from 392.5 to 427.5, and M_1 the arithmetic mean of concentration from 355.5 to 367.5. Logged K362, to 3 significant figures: 1.21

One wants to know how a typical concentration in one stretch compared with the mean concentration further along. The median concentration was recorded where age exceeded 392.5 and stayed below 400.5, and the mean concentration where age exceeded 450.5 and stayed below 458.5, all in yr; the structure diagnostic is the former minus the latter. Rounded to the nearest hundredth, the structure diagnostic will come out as 0.12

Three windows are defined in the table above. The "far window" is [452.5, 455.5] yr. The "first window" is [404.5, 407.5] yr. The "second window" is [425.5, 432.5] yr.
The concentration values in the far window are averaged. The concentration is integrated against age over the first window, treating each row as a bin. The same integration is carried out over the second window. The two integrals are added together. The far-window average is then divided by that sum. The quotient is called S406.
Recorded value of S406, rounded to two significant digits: 0.095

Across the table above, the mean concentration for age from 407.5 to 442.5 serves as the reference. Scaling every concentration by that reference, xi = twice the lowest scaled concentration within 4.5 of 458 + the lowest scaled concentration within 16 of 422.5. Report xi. 2.84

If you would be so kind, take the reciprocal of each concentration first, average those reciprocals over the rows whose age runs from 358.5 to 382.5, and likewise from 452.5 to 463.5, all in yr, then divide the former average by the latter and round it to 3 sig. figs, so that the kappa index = 0.931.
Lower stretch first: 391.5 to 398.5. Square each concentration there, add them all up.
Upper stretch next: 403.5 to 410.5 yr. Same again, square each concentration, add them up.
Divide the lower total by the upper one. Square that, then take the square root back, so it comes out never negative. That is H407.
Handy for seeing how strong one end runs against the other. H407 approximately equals 1.08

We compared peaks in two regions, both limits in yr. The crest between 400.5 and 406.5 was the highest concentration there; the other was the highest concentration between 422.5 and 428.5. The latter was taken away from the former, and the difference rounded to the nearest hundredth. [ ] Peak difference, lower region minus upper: -0.01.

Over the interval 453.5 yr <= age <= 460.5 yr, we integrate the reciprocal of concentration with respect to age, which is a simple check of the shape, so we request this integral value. 5.1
